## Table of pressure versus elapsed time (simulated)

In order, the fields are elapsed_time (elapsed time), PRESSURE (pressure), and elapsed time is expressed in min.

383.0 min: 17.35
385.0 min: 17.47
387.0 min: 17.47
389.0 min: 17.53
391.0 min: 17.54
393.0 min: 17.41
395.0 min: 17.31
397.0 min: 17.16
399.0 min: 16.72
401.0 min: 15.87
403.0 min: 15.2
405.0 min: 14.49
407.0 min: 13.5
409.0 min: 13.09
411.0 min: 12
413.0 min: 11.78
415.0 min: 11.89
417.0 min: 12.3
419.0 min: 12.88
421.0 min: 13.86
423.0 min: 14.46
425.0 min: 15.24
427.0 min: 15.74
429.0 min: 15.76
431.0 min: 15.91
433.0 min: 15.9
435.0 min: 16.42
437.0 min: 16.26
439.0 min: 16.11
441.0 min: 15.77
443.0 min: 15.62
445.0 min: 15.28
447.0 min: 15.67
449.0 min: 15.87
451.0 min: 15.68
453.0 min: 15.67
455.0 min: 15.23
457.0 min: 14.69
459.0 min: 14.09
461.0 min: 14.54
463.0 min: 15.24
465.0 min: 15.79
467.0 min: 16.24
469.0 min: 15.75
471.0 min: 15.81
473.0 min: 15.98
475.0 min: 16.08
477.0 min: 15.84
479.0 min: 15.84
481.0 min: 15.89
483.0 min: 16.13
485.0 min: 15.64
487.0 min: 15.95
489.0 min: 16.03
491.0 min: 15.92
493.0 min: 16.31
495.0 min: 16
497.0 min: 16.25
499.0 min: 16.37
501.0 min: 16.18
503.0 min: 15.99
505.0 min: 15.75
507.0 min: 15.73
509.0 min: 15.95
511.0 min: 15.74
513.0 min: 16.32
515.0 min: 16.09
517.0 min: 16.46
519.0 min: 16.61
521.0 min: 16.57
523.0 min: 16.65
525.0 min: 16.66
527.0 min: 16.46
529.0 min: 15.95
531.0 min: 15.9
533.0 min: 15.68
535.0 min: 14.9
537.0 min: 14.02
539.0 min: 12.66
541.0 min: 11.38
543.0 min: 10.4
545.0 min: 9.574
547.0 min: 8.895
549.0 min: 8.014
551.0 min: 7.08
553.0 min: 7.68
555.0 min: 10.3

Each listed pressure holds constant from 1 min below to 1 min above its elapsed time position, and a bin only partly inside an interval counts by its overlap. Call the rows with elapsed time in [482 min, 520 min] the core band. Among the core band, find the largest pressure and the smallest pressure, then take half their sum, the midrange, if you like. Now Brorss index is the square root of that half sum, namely 4.02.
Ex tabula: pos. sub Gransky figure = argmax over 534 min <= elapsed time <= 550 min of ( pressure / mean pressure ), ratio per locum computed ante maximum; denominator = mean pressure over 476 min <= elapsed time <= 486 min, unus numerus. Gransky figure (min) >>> 535.0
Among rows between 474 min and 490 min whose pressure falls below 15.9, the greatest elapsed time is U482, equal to 485.0 min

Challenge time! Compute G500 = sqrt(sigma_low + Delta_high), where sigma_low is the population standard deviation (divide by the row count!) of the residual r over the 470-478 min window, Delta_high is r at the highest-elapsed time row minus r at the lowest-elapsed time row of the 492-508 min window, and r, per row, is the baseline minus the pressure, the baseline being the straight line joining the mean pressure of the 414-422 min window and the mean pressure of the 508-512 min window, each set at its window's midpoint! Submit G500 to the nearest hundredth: 1.08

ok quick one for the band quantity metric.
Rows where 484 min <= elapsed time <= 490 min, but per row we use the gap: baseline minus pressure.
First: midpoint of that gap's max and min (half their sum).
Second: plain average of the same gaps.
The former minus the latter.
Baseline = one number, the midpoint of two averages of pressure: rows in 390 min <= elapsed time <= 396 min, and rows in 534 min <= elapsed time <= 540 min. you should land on 0.04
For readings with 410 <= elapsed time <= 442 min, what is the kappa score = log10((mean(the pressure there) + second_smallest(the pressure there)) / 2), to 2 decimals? 1.12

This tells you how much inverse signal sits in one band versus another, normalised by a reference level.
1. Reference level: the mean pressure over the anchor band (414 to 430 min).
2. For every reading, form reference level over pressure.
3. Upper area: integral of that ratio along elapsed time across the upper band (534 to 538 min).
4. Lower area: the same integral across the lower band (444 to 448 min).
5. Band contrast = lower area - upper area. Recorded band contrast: -0.26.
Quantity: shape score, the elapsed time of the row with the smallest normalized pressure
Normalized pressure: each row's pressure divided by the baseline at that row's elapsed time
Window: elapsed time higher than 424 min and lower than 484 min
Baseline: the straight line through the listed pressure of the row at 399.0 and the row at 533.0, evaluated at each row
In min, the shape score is 459.0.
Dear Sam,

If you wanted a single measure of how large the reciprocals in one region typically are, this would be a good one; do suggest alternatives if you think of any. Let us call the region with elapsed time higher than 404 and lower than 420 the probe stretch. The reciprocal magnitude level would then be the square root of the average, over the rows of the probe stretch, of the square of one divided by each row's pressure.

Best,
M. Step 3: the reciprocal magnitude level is 0.079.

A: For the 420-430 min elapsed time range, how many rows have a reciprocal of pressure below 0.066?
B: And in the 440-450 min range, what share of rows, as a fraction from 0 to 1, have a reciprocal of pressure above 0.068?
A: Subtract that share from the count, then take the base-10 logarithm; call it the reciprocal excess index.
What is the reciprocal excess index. 0.477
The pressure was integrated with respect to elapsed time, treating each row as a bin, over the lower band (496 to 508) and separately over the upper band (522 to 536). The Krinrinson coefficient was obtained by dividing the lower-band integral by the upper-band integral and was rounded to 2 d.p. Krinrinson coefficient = 0.86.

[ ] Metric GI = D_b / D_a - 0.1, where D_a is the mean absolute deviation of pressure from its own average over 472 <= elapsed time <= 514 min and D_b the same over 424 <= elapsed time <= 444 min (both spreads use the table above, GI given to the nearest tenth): 1.4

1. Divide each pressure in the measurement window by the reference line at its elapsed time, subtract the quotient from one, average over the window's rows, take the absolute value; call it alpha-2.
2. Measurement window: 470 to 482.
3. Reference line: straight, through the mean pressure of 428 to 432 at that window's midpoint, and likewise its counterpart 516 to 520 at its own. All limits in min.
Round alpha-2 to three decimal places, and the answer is 0.018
